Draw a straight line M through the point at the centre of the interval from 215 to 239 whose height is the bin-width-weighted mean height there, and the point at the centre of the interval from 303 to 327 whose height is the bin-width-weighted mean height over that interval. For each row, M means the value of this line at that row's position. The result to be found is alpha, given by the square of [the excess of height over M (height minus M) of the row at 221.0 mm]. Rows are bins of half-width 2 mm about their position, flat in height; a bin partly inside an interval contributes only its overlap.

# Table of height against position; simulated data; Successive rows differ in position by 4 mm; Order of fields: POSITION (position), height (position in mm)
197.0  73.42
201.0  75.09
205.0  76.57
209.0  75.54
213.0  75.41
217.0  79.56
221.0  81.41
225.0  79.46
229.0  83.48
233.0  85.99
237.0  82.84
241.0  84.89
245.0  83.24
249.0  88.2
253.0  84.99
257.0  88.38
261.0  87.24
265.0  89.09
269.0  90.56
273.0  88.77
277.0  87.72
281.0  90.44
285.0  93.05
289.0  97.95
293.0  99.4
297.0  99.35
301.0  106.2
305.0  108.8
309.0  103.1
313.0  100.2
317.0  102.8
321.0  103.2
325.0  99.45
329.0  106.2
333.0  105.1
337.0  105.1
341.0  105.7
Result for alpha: 0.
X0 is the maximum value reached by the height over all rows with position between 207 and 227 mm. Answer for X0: 81.41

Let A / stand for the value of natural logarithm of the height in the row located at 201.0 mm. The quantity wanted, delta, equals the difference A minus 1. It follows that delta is 3.32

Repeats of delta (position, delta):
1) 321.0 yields 3.64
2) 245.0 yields 3.42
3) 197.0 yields 3.30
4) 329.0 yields 3.67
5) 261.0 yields 3.47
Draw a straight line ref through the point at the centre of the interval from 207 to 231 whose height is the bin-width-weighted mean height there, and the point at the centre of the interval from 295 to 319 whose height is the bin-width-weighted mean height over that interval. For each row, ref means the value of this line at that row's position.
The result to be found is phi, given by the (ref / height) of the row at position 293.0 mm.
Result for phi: 1.001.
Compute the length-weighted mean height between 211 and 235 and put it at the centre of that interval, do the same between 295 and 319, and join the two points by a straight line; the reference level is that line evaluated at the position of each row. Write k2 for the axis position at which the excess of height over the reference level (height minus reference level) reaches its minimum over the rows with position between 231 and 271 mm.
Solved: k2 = 253.0 mm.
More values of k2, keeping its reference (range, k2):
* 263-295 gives 277.0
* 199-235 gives 213.0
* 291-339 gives 325.0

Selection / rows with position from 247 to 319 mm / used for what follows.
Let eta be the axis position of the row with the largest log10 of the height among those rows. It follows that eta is 305.0 mm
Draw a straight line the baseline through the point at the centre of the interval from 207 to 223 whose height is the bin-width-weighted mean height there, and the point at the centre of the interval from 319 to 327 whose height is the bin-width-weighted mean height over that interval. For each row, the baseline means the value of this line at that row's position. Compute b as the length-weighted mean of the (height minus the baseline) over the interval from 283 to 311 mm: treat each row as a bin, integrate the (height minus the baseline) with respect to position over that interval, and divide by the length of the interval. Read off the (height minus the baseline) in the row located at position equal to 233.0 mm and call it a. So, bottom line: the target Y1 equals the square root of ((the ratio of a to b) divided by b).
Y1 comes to 0.4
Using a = 4.1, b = 5.4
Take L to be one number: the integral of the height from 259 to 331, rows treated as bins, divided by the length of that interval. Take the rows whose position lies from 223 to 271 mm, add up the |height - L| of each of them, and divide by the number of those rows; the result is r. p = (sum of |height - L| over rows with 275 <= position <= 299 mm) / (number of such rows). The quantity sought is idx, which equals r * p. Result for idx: 50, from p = 4.2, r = 12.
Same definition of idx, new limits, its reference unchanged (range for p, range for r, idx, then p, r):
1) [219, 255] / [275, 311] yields 77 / 13.6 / 6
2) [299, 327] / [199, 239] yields 107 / 6.0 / 18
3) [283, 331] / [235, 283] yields 51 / 5.0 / 10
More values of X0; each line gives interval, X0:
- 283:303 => 106.2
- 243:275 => 90.56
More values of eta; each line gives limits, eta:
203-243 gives 233.0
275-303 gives 301.0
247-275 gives 269.0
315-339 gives 329.0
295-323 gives 305.0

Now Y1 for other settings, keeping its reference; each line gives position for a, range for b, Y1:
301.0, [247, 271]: 5.3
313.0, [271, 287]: 0.6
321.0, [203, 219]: 4.4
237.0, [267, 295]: 1.0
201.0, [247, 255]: 0.4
